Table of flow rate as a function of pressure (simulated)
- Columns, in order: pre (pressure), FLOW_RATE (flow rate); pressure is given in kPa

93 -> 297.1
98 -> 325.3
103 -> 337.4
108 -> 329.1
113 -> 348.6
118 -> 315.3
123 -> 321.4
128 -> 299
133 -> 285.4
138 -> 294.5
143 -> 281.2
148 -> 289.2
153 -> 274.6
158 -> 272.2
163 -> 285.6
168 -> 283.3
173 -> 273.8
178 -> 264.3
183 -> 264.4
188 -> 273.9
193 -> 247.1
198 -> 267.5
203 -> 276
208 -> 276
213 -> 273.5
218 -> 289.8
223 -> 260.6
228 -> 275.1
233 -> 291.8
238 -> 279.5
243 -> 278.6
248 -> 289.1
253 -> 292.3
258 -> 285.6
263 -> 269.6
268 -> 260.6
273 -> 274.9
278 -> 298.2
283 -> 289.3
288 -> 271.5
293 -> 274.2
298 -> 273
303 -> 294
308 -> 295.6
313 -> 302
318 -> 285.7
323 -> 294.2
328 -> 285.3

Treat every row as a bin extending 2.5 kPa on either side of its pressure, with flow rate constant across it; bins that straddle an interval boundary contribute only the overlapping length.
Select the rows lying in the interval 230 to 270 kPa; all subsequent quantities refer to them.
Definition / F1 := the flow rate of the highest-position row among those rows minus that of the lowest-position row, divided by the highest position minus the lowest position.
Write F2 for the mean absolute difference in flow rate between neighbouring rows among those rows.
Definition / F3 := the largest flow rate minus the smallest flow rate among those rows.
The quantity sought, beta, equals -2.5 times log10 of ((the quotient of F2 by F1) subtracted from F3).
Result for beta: -4.03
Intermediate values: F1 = -0.9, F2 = 8.4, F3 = 32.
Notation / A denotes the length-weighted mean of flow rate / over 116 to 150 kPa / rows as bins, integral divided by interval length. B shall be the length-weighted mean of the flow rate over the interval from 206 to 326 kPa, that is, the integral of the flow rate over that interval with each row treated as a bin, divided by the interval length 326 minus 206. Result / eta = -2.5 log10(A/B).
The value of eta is -0.06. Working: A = 298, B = 282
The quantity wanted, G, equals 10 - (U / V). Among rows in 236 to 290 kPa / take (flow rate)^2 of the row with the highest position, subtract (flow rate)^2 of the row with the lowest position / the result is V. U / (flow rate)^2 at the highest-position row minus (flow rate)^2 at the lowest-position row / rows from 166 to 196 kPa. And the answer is 5.6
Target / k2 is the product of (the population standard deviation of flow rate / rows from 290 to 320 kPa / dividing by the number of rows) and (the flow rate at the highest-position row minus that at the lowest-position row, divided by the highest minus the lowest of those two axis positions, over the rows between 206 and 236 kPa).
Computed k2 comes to 7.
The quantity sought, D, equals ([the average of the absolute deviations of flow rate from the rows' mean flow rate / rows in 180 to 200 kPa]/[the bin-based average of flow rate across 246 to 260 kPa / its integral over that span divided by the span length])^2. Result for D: 0.0008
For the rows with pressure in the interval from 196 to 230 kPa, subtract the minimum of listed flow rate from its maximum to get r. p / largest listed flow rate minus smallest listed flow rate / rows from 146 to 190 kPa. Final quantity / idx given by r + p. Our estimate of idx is 54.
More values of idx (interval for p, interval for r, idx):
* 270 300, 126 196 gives 79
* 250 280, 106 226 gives 139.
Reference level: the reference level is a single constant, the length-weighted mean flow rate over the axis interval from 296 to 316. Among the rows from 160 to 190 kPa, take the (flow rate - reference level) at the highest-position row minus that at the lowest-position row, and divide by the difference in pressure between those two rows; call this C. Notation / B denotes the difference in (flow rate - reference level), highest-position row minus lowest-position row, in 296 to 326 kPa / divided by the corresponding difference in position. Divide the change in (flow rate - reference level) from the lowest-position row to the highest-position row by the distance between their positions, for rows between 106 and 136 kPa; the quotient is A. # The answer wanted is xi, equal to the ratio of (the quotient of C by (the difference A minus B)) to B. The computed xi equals 0.2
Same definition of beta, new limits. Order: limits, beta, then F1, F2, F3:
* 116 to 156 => -4.40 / -1.2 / 12.4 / 47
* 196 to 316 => -1.97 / 0.3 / 10.6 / 41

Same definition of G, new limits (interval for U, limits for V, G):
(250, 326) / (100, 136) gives 10.0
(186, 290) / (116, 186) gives 10.0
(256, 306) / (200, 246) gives 6.6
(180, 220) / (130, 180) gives 11.2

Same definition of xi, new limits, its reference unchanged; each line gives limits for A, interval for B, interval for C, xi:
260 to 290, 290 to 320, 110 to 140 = 12.3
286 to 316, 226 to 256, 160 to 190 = -1.3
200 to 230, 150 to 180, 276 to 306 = 1.1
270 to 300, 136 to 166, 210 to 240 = -2.4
